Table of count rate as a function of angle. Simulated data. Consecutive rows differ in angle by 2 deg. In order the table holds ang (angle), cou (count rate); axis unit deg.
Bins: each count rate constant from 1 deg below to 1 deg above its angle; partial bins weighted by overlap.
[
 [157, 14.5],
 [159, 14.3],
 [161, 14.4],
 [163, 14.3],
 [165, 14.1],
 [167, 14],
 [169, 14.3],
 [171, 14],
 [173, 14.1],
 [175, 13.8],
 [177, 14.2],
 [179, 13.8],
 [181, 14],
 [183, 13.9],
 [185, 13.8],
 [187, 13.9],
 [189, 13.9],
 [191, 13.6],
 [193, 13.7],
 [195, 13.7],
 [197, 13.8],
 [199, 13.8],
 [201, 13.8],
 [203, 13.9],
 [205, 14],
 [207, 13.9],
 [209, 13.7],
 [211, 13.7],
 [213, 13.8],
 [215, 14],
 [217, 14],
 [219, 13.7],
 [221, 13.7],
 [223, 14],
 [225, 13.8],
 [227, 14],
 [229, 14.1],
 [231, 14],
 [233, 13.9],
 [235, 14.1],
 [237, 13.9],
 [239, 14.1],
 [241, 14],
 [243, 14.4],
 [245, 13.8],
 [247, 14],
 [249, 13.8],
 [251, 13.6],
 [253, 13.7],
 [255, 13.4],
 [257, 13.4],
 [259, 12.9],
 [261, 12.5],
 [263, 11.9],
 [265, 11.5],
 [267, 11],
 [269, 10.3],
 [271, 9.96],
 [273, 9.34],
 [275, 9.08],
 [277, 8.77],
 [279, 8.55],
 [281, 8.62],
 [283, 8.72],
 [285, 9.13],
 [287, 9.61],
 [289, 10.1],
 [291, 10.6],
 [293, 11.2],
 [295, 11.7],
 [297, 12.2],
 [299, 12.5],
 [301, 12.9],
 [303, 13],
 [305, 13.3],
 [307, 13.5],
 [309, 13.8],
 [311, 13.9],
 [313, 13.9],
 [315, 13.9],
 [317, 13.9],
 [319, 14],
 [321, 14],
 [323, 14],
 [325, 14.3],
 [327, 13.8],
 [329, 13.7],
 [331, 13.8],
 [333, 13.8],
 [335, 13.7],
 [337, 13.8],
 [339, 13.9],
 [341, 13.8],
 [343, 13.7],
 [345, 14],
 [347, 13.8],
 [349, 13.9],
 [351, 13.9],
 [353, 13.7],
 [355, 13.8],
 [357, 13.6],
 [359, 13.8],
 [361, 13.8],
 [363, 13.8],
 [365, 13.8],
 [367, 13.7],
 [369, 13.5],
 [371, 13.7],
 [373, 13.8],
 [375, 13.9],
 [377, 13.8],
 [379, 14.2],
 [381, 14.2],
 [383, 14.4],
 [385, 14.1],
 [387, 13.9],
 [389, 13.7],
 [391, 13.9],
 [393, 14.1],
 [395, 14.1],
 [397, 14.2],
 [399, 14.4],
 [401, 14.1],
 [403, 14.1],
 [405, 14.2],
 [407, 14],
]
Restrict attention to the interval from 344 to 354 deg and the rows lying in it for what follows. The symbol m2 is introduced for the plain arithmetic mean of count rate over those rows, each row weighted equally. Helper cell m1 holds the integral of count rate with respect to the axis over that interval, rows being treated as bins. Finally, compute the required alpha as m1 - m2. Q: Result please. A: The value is 125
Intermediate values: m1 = 139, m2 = 13.9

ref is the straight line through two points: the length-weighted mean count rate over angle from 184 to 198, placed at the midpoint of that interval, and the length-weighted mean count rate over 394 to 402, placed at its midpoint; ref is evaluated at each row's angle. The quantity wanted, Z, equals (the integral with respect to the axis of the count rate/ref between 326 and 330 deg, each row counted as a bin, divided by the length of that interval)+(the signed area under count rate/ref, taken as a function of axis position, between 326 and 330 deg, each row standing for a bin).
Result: 4.9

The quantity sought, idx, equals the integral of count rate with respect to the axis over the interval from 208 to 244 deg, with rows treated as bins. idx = 502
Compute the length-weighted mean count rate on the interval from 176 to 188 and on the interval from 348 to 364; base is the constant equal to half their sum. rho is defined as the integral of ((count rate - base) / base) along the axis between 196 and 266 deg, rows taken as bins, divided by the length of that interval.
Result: -0.013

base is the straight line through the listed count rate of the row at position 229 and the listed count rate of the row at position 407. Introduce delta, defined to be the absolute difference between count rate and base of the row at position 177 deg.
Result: 0.1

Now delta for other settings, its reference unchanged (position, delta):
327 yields 0.2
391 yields 0.1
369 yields 0.5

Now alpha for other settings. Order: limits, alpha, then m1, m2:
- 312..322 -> 125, 139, 13.9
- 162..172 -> 127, 141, 14.1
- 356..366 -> 124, 138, 13.8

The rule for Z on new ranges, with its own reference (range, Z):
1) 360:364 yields 4.9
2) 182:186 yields 5.0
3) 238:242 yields 5.1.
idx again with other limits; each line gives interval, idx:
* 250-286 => 393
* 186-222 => 497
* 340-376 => 496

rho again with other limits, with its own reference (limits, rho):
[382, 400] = 0.016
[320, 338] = 0.001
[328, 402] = 0.002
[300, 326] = -0.010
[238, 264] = -0.026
